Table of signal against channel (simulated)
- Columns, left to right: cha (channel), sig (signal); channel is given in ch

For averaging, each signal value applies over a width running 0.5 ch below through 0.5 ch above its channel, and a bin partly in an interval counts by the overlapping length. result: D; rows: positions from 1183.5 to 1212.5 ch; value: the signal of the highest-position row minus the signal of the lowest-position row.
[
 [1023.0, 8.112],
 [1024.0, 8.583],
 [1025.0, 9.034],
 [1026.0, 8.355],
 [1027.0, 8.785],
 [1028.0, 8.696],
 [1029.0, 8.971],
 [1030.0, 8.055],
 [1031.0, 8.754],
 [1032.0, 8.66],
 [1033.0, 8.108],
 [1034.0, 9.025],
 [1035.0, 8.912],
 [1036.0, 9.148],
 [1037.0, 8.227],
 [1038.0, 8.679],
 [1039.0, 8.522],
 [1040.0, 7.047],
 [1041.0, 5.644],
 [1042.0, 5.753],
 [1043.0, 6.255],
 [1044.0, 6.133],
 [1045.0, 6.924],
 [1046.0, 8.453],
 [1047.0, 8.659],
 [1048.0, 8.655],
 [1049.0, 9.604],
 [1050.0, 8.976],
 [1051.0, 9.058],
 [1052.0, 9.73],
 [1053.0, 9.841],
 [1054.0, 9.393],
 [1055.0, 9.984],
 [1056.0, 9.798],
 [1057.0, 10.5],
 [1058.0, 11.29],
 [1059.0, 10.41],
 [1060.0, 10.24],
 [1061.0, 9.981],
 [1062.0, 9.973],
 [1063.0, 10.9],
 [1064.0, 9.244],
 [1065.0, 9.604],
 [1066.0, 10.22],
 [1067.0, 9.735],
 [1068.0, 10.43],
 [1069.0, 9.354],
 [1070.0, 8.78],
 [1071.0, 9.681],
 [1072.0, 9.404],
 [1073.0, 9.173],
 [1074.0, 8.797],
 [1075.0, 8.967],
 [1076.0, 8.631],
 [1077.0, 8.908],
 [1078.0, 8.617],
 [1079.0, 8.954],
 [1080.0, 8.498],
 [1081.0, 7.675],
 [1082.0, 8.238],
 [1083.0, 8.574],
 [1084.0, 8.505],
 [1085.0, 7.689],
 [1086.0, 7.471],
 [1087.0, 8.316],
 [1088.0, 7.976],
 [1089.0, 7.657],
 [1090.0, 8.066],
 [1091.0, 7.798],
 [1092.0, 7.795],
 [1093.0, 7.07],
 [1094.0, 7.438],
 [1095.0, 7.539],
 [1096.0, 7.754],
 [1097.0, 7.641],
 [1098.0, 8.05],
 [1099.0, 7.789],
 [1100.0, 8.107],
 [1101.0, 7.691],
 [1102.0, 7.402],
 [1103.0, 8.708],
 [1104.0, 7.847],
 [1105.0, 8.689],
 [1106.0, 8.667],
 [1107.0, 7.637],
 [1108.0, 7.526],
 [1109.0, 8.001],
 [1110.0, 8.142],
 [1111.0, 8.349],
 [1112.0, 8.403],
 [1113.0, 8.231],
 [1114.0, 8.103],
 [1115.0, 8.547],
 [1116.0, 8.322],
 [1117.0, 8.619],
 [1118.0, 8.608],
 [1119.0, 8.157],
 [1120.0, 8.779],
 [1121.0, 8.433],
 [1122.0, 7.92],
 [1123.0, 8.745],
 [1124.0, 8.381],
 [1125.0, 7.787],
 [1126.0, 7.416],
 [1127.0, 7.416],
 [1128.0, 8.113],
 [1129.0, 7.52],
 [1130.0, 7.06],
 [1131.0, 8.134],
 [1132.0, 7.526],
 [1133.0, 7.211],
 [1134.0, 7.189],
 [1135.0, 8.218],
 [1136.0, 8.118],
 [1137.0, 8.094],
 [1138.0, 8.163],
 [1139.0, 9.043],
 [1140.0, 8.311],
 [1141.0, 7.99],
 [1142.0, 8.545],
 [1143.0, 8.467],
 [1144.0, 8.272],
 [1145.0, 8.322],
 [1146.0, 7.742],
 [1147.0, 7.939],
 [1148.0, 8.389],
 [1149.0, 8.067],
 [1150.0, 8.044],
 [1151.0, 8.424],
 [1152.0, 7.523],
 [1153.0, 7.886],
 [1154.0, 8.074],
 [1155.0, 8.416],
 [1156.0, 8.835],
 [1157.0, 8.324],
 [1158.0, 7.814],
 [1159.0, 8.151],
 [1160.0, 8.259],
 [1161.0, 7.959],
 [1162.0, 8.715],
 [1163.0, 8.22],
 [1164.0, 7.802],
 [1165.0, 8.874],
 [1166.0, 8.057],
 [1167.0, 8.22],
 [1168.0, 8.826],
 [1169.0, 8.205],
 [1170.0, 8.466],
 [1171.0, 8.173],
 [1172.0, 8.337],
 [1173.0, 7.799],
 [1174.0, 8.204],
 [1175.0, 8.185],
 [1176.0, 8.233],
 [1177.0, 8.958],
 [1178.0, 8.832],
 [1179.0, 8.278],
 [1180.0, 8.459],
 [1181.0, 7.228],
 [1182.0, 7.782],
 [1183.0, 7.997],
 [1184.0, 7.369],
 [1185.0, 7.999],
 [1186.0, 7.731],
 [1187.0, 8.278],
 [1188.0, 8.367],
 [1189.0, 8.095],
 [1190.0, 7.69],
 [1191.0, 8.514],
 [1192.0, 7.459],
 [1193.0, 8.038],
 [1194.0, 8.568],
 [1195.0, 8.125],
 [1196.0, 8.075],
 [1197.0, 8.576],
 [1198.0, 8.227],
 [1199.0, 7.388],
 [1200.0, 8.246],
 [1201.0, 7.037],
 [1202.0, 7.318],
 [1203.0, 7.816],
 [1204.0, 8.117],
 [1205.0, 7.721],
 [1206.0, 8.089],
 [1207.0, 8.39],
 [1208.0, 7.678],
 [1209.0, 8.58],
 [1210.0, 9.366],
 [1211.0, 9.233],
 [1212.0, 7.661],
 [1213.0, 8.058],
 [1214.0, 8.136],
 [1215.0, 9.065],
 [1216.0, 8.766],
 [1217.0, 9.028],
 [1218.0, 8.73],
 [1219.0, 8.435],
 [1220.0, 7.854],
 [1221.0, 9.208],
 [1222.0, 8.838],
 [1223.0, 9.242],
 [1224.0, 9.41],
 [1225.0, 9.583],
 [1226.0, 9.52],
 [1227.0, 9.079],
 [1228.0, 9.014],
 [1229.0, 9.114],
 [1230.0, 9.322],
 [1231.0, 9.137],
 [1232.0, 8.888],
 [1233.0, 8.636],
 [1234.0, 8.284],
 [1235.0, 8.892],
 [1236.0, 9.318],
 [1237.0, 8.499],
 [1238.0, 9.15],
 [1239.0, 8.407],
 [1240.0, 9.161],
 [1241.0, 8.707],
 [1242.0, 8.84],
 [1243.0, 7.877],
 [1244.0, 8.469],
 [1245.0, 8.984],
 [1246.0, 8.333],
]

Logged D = 0.3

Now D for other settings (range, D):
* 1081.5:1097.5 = -0.6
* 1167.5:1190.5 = -1.1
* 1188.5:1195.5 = 0.0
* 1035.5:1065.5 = 0.5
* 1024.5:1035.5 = -0.1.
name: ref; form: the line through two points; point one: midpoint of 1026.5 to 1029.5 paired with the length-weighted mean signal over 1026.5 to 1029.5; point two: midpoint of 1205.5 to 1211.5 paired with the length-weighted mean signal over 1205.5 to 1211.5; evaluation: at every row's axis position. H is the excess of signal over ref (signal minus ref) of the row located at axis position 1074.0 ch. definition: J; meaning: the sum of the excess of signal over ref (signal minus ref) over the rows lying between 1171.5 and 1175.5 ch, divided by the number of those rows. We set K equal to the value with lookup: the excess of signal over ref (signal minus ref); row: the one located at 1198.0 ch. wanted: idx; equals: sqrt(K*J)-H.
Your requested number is 0.4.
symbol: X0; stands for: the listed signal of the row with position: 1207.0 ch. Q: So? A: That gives 8.39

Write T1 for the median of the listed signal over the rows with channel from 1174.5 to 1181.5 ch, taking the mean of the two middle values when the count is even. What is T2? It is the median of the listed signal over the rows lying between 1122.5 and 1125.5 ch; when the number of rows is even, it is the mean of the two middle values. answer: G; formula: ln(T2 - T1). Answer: -2.3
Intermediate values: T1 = 8.3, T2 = 8.4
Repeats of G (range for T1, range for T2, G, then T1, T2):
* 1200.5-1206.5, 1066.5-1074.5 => 0.5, 7.8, 9.4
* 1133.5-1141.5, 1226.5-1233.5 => -0.1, 8.1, 9.1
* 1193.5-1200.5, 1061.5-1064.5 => 0.6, 8.2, 10.0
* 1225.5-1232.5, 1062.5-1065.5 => -0.7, 9.1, 9.6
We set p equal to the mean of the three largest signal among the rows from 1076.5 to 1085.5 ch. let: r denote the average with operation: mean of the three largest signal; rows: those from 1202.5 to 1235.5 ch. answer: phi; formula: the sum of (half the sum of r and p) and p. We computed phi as 18.0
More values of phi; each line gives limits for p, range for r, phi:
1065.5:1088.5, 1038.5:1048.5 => 19.5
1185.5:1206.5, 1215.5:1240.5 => 17.6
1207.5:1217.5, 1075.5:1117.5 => 18.3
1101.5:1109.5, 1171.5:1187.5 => 17.4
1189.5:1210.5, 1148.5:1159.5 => 17.5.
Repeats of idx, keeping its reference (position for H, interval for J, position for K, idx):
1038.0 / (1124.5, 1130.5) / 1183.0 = 0.9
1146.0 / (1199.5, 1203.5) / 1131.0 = 1.6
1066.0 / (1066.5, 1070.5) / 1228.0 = -0.8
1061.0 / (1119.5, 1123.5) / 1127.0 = -0.7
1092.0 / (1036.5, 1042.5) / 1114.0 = 1.9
